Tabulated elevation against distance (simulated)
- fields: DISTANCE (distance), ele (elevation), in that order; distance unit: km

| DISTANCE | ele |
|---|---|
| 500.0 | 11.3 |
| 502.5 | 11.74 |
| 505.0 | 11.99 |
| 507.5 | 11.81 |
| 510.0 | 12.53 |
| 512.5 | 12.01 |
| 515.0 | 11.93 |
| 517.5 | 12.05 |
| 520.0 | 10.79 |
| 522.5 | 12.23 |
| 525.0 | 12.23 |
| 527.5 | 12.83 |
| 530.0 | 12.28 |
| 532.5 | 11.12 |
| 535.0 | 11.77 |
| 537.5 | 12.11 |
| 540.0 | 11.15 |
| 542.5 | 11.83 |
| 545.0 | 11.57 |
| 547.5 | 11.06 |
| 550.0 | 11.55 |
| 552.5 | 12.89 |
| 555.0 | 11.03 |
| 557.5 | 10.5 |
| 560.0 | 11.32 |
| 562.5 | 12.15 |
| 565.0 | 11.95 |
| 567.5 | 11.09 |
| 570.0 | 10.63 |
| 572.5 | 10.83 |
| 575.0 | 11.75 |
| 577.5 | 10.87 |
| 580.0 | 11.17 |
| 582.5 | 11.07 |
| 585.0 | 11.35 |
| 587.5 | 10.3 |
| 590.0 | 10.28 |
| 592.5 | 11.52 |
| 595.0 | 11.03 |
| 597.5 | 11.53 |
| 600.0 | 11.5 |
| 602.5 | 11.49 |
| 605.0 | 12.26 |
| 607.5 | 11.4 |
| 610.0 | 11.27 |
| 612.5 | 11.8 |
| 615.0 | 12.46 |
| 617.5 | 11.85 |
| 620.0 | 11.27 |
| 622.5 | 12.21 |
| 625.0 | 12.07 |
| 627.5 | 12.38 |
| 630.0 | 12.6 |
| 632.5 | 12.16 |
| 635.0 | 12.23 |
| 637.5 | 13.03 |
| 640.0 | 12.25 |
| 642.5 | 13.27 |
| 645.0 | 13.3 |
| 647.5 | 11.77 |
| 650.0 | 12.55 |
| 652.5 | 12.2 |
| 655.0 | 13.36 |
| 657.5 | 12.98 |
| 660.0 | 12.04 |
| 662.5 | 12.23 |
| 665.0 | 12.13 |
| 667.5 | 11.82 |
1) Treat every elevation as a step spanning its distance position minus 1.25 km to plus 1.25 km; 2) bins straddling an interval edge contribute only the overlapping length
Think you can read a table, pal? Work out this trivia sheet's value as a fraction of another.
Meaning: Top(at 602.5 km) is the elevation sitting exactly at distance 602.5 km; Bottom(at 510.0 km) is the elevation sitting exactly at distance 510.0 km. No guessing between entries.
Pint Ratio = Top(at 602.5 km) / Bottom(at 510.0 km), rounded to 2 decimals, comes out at 0.92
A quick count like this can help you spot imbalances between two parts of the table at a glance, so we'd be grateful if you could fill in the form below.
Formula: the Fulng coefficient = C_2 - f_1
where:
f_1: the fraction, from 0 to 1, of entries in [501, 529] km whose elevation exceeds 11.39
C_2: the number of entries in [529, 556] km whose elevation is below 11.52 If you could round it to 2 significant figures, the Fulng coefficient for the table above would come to 3.1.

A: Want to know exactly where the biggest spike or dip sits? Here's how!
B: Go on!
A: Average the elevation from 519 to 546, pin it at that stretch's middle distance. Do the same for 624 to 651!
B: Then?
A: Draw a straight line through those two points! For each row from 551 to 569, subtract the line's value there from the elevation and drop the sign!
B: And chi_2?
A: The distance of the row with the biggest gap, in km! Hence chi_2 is 557.5 km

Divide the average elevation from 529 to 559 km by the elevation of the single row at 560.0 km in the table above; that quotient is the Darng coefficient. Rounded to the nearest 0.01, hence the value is 1.02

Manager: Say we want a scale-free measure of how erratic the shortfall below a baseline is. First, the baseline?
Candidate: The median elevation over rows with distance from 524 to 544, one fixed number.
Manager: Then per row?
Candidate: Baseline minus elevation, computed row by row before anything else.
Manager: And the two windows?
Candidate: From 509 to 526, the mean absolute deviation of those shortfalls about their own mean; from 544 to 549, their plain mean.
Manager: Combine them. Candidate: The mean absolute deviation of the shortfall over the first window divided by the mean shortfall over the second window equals 0.5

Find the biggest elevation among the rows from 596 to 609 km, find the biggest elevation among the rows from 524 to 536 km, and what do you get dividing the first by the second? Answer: 0.96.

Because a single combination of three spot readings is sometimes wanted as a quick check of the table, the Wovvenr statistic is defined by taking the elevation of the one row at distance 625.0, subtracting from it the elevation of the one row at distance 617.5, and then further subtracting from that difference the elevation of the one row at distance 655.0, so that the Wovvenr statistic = -13.1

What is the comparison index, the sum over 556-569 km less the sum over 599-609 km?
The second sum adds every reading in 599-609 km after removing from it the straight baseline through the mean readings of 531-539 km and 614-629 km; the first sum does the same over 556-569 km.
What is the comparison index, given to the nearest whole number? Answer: -1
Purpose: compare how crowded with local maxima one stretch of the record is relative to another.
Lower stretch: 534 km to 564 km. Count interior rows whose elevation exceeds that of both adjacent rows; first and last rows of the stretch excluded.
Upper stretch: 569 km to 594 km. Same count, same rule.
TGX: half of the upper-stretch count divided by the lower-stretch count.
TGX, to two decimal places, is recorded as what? 0.50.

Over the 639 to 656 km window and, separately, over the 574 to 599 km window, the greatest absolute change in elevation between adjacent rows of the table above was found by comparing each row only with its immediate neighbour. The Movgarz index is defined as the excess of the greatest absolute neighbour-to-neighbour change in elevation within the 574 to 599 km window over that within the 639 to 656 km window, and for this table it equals -0.3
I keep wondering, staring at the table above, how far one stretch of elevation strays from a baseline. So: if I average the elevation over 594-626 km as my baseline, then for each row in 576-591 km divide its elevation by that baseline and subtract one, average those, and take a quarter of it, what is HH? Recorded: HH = -0.018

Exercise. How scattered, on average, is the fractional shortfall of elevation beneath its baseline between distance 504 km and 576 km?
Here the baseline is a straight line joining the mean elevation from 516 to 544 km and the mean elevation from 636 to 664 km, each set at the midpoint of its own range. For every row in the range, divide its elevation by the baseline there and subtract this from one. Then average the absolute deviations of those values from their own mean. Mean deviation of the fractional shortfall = 0.0501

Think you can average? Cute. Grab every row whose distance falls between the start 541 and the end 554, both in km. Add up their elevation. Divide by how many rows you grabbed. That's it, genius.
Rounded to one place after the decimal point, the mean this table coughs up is 11.8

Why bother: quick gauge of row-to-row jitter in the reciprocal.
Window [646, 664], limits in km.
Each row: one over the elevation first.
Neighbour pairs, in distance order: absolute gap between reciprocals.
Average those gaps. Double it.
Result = 0.0081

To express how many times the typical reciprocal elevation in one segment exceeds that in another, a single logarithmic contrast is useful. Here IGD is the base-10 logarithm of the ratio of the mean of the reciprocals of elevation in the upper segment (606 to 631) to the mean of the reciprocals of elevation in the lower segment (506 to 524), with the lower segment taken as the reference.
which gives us 0.00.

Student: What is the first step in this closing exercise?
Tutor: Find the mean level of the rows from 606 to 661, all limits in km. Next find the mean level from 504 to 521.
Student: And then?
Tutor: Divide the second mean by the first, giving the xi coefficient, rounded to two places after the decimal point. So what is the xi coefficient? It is 0.97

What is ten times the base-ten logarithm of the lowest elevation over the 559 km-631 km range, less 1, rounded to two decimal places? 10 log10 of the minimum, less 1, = 9.12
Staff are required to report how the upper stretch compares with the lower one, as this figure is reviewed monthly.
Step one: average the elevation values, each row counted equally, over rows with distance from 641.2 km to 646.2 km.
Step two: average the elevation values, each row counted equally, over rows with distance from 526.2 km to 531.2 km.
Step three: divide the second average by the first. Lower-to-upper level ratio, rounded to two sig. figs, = 0.95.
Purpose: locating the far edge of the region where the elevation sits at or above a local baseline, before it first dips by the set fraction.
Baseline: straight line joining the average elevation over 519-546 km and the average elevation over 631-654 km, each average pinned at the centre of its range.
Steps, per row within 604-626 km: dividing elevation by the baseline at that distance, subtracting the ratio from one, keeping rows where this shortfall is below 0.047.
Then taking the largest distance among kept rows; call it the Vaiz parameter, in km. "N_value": 625.0 km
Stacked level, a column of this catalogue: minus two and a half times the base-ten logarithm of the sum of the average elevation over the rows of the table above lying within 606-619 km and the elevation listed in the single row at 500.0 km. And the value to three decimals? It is -3.407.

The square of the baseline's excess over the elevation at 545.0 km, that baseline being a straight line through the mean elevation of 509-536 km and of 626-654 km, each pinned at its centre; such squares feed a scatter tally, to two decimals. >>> 0.26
